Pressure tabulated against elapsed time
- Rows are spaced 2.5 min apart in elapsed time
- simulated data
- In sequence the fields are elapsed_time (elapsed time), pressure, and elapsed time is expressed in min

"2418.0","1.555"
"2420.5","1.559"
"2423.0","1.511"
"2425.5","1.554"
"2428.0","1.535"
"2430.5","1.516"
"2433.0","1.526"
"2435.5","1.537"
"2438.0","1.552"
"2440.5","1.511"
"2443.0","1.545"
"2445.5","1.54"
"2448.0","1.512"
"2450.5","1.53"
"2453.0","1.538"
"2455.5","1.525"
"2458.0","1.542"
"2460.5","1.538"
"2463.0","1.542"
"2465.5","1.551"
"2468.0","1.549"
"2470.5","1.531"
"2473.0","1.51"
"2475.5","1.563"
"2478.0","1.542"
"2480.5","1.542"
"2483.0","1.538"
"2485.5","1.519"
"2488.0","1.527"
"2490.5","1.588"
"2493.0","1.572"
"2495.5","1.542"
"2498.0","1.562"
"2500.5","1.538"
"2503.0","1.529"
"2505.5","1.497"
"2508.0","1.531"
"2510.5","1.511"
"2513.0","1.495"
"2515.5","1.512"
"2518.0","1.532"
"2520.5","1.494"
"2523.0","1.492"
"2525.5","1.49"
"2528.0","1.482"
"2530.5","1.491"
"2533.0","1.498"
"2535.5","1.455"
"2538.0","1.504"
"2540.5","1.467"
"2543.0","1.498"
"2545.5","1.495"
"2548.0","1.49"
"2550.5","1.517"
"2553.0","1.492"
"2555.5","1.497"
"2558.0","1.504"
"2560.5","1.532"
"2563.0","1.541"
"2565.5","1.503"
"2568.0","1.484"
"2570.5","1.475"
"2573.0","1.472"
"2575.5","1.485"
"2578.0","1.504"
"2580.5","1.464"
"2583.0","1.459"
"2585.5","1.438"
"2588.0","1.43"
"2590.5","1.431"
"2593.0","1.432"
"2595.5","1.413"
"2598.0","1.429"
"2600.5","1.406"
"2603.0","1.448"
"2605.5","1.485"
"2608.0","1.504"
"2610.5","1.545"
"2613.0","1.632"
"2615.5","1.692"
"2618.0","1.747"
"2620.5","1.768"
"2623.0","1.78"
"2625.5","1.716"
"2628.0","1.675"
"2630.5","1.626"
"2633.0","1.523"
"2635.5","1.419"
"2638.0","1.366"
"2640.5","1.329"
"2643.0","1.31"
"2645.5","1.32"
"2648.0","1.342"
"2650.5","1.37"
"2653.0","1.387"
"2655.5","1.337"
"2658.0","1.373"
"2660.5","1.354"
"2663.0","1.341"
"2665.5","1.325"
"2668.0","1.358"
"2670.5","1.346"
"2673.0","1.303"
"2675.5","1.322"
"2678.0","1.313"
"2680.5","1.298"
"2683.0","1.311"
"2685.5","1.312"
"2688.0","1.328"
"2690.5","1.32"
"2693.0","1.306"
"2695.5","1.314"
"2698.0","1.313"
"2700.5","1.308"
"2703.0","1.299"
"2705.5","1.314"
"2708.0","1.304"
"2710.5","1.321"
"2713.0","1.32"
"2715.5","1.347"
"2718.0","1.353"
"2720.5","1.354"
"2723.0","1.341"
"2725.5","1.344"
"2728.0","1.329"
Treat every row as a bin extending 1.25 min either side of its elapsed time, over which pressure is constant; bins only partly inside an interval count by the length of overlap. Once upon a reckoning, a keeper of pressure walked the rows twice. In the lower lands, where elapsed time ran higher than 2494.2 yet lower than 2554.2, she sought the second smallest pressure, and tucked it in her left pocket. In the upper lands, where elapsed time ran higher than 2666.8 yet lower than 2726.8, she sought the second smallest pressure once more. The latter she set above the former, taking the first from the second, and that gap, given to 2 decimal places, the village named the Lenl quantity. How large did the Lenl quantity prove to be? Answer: -0.17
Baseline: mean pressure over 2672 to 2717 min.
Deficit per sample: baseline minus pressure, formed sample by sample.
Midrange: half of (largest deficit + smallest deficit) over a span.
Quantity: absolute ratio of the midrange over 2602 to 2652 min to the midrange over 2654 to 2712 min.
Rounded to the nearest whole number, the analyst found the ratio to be 11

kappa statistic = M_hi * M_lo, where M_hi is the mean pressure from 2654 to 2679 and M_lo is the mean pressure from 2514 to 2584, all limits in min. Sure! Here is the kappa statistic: 2.00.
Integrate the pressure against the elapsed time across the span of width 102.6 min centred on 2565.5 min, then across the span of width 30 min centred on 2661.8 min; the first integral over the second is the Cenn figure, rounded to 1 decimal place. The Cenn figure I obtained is 3.8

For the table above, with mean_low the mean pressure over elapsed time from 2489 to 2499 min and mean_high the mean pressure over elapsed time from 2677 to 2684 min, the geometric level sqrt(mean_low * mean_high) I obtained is 1.43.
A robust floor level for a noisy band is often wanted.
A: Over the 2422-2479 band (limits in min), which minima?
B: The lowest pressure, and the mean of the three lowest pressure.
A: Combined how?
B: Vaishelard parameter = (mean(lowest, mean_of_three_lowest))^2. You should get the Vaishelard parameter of 2.3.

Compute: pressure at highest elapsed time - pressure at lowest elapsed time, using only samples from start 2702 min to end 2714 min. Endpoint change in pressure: 0.021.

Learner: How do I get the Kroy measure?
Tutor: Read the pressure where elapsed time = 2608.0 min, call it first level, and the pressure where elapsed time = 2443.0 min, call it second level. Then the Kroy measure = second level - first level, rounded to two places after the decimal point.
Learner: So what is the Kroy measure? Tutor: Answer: 0.04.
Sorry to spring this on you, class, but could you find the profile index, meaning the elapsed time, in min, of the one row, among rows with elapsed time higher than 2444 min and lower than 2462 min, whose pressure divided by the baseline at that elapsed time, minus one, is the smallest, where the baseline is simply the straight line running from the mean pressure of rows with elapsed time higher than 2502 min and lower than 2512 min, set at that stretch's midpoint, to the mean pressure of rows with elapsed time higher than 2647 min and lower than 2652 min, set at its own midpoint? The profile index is 2448.0 min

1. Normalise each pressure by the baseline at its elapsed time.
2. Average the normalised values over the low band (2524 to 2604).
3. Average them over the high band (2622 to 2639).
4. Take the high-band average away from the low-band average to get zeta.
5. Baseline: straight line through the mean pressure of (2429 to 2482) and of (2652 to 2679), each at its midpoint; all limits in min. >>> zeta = -0.13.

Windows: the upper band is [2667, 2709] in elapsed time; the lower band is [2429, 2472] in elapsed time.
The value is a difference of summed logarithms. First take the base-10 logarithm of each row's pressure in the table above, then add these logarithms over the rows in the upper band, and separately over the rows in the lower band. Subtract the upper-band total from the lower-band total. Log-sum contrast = 1.13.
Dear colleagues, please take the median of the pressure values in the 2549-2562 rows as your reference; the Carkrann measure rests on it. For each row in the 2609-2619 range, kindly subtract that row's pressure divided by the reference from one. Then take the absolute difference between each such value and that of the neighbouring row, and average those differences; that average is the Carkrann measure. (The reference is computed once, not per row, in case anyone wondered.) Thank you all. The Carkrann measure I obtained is 0.045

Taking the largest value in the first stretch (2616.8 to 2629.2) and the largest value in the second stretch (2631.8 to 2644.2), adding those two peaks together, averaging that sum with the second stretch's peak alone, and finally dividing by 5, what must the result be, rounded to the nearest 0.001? 0.483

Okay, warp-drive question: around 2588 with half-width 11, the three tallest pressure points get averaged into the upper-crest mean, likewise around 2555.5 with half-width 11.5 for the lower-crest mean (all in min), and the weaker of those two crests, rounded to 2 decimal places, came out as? 1.48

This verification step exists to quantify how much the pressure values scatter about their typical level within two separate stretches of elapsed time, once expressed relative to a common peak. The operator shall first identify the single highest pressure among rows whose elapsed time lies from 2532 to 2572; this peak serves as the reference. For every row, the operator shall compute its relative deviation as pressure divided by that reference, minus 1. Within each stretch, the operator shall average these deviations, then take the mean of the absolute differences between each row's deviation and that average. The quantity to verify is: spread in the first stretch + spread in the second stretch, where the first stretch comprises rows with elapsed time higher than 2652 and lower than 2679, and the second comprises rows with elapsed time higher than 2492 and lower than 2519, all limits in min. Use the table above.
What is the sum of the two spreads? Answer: 0.025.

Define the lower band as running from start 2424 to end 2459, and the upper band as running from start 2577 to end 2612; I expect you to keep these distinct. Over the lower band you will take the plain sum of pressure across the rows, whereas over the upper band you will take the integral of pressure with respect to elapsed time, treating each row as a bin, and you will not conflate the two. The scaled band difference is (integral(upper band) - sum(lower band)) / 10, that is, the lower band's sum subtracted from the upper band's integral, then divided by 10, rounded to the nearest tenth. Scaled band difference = 3.0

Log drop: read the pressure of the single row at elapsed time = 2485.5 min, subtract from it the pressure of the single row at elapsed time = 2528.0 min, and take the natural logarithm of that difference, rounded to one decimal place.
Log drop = -3.3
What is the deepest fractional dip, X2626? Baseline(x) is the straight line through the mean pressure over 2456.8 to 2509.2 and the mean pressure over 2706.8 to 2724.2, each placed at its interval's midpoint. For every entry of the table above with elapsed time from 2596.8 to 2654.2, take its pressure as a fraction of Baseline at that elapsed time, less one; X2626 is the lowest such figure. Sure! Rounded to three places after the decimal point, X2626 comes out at -0.063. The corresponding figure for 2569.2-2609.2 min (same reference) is -0.021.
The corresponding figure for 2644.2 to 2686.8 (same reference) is -0.055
